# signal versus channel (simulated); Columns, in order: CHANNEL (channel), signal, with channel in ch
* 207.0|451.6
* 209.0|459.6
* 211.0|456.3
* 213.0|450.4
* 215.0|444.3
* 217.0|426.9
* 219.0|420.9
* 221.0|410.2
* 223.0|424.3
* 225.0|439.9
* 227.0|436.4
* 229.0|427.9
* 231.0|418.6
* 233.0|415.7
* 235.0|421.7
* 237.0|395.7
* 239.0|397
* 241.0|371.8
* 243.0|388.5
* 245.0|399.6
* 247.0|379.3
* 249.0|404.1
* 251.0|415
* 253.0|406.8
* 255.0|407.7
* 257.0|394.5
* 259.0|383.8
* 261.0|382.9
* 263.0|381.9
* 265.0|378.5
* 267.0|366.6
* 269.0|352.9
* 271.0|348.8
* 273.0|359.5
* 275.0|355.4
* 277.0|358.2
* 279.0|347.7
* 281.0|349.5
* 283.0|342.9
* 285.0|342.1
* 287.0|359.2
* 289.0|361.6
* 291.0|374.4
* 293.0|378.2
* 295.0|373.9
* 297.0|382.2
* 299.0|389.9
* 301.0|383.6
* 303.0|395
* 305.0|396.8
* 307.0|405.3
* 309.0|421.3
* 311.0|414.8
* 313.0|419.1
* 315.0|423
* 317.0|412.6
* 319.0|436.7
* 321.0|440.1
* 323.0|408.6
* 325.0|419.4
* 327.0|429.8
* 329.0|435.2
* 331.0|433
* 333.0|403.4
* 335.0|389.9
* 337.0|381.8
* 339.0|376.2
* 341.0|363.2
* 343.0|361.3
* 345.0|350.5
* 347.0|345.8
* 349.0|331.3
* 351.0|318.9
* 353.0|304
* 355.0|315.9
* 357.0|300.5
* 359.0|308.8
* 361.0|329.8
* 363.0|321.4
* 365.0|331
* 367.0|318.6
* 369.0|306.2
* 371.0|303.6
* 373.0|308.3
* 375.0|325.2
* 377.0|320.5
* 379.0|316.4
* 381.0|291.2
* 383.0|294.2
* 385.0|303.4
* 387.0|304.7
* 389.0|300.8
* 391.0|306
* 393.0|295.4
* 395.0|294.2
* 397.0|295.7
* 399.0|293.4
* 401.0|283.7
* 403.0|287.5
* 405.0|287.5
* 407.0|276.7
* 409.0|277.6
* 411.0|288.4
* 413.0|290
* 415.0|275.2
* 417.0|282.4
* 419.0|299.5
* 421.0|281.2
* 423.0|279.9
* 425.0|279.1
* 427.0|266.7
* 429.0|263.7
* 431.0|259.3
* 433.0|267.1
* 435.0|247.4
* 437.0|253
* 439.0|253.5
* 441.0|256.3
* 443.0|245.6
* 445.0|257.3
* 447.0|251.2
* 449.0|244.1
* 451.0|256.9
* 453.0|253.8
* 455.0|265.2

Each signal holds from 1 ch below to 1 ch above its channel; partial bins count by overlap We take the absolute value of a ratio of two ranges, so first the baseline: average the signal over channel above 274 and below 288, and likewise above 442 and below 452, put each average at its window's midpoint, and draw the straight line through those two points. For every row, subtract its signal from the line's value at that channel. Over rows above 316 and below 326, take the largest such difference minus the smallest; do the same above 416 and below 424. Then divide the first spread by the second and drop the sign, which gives 1.7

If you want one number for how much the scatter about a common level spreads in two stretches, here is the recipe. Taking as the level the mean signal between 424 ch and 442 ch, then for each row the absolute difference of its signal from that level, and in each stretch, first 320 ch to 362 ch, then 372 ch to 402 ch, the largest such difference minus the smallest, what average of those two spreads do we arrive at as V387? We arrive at 91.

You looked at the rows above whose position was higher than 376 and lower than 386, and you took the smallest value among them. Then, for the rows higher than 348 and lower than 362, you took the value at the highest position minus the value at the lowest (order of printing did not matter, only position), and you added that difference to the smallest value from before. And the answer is 290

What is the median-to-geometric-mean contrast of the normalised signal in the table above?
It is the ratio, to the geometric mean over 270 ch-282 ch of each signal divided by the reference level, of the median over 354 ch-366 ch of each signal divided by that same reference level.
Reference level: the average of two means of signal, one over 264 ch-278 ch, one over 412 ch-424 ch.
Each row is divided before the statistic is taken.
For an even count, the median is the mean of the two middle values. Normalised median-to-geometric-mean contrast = 0.902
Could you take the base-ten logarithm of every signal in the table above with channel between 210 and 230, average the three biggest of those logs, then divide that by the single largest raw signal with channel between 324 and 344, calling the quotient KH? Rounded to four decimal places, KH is 0.0061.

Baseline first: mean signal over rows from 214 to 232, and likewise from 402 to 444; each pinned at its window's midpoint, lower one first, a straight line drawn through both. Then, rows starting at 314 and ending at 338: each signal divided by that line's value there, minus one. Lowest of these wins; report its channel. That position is 337.0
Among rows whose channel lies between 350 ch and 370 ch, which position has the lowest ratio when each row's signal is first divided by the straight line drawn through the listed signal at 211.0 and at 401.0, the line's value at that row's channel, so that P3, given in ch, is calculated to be 357.0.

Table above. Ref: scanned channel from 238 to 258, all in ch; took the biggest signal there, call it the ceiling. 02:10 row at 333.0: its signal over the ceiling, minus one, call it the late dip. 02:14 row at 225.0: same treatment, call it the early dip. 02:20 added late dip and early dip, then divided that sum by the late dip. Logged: -1.1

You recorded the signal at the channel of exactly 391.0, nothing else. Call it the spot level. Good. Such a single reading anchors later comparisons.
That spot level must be 306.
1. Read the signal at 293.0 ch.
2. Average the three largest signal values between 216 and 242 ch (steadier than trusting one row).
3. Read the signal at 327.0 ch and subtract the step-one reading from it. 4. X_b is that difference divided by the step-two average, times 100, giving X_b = 12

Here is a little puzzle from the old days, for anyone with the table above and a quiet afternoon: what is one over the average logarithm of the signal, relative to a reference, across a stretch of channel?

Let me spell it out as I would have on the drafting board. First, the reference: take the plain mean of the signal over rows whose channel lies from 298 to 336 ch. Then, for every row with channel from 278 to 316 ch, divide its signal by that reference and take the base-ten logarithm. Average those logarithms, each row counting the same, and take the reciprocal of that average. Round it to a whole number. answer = -28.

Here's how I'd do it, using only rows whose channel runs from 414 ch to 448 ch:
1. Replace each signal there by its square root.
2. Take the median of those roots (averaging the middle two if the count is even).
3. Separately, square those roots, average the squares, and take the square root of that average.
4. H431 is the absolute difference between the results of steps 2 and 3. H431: 0.064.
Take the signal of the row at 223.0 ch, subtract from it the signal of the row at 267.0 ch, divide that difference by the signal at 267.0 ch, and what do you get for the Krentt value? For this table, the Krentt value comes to 0.16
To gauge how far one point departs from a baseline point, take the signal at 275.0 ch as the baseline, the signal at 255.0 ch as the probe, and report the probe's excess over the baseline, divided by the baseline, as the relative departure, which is 0.15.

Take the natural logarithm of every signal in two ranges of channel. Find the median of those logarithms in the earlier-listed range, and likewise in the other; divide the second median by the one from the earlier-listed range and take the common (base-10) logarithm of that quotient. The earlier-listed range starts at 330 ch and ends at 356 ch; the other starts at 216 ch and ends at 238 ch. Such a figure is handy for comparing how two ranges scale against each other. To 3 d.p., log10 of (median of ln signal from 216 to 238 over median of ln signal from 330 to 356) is 0.011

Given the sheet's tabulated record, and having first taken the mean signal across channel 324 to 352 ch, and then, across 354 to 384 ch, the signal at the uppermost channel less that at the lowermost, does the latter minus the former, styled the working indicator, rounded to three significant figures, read -403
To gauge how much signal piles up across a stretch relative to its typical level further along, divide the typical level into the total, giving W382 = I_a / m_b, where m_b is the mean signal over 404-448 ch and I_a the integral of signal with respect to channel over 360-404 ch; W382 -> 49.9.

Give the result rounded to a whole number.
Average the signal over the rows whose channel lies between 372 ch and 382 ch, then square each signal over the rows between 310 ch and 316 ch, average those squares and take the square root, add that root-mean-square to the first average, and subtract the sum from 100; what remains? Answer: -631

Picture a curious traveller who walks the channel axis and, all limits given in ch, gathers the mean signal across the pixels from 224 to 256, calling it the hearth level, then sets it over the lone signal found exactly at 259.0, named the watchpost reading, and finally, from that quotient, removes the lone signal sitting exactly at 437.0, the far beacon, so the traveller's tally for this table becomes -252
